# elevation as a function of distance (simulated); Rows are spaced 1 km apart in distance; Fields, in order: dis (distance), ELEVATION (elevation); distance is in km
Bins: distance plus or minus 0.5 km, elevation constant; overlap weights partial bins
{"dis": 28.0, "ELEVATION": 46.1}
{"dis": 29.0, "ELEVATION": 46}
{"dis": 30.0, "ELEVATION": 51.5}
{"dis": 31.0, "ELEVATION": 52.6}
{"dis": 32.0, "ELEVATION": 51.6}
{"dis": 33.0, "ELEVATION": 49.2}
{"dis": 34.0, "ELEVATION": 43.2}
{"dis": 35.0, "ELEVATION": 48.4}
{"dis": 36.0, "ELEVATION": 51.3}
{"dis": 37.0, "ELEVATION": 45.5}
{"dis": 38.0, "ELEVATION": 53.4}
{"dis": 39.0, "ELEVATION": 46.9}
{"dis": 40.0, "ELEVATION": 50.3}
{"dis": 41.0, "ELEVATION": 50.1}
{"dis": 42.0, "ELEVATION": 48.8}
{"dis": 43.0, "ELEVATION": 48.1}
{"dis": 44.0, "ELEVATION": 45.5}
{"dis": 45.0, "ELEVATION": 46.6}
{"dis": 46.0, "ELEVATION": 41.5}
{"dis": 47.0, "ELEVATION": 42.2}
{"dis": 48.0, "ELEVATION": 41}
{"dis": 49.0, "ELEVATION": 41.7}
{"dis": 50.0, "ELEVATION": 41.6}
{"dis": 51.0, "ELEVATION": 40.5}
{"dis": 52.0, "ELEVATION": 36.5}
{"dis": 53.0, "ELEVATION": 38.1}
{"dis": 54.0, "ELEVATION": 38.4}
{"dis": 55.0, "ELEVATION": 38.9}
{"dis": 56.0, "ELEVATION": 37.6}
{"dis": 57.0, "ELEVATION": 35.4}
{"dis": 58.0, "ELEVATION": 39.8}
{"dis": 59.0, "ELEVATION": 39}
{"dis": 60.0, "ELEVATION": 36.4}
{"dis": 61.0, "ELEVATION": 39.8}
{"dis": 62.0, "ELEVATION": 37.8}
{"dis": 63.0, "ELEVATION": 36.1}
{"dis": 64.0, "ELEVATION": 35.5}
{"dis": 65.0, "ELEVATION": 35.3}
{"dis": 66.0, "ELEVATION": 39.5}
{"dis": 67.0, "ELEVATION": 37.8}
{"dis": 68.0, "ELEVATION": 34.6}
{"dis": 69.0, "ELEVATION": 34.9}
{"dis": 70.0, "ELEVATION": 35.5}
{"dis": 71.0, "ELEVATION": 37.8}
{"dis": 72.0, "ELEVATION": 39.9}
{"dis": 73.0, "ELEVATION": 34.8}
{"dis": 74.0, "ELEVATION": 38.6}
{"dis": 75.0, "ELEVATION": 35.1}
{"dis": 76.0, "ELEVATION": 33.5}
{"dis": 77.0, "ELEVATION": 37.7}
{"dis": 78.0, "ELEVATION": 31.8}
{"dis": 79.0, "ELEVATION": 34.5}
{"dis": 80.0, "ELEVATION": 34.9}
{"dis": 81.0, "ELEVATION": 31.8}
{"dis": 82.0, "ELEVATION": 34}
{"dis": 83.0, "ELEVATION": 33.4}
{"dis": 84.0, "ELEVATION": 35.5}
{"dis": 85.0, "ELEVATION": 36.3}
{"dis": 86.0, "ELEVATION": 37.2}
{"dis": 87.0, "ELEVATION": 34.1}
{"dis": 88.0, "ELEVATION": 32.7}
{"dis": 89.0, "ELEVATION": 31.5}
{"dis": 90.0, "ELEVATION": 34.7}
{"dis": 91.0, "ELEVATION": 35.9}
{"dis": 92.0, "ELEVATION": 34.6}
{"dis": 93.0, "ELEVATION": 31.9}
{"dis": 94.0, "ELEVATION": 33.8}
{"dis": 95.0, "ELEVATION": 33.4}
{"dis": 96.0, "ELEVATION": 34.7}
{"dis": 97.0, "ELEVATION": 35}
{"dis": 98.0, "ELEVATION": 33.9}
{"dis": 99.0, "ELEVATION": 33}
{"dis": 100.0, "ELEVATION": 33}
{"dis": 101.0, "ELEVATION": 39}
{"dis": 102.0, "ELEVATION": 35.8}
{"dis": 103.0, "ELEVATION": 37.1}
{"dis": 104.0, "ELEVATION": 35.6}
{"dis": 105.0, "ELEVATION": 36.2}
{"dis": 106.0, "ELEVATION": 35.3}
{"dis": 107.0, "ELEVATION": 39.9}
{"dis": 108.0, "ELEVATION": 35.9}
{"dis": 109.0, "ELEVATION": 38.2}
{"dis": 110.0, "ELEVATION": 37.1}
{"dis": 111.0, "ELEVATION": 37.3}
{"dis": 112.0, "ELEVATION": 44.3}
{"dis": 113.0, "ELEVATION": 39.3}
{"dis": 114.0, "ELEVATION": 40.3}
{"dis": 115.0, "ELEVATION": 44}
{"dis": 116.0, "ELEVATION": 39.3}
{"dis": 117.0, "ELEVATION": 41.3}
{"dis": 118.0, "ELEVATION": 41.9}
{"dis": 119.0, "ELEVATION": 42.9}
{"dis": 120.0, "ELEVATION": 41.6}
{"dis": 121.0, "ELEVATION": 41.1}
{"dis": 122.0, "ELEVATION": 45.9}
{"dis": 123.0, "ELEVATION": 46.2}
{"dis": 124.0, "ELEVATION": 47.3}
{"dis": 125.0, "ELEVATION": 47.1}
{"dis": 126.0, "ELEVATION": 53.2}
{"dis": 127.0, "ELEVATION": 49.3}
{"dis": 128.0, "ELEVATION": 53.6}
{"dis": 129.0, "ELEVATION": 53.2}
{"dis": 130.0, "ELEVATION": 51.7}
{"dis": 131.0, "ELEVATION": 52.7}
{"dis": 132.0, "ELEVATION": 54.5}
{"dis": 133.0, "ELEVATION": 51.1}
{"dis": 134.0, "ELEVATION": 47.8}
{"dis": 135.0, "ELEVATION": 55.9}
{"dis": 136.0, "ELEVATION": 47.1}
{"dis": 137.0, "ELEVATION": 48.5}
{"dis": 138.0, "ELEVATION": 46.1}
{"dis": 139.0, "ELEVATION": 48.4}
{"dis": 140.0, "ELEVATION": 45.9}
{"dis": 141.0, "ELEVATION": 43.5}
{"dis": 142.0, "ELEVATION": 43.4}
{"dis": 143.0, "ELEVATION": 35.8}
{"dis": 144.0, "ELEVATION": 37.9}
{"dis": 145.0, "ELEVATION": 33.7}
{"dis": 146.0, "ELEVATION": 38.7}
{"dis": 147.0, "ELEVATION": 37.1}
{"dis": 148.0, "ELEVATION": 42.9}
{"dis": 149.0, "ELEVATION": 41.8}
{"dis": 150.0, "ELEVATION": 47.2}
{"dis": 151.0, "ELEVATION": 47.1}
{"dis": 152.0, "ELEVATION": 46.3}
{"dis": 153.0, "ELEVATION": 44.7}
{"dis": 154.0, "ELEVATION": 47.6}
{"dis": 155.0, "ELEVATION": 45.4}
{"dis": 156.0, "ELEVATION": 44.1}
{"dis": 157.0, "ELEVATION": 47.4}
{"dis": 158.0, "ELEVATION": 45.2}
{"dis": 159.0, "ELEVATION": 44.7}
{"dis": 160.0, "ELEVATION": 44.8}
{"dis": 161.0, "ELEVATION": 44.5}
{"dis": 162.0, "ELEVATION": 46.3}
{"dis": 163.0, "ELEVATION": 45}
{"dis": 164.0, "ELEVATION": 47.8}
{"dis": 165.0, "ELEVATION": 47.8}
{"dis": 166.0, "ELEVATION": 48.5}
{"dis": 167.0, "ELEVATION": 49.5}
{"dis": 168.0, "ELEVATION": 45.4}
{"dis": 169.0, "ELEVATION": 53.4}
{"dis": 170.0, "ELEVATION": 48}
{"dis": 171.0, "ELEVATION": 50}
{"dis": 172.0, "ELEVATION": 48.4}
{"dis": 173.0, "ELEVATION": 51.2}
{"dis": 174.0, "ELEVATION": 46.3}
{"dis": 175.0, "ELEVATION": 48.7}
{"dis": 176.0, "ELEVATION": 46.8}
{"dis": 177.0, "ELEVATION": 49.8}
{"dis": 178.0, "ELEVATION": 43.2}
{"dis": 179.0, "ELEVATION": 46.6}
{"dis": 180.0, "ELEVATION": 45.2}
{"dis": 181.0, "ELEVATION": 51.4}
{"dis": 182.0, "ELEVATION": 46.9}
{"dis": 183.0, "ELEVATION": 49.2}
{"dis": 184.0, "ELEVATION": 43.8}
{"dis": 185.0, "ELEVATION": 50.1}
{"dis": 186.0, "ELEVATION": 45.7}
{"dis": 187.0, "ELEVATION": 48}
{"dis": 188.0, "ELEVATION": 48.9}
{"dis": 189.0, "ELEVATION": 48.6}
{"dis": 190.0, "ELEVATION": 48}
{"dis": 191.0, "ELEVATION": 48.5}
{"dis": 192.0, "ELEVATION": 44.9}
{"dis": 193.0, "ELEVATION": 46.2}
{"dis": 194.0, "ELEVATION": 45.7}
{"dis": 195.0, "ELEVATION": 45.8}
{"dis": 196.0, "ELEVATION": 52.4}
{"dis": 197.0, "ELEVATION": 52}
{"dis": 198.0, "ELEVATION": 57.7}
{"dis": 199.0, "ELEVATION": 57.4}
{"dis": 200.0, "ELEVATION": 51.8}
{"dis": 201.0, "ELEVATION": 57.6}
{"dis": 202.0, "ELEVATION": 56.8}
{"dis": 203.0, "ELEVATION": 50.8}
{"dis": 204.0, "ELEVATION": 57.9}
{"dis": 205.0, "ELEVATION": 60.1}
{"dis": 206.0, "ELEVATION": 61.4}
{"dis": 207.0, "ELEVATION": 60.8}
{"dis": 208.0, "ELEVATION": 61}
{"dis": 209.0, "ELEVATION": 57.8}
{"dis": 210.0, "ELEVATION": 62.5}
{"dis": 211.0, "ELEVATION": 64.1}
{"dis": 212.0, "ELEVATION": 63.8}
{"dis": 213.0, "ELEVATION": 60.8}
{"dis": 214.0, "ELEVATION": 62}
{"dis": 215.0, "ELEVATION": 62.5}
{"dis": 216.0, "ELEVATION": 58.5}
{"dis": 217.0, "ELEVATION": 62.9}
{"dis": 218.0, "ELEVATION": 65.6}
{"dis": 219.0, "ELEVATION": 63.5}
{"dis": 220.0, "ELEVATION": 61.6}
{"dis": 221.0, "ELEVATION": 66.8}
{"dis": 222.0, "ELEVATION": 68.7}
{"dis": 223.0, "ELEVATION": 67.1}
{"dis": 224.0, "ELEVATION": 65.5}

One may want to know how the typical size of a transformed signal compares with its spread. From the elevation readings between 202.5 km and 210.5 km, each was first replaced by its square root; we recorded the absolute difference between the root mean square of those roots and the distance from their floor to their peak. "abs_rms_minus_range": 6.91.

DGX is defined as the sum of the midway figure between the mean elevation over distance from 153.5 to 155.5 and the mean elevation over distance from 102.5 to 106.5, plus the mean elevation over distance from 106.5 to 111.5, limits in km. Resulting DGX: 79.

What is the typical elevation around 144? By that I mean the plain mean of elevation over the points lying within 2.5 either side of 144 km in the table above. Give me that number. 38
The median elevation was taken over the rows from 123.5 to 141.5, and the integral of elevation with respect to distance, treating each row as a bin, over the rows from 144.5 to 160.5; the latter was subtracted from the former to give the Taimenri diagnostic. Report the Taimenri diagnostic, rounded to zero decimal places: -650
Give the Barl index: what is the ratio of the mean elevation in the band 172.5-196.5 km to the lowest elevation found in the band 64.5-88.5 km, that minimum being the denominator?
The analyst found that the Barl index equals 1.50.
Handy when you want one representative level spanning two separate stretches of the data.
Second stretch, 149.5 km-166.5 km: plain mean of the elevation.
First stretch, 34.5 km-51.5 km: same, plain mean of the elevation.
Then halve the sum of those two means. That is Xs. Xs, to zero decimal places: 46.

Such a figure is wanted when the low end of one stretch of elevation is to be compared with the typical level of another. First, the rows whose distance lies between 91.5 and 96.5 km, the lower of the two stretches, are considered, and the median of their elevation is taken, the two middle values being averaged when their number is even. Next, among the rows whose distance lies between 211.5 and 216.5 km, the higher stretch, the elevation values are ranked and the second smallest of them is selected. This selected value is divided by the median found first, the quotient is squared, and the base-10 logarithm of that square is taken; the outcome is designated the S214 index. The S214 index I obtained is 0.51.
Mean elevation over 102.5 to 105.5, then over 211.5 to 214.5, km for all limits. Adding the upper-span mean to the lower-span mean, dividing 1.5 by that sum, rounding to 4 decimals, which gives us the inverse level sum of 0.0152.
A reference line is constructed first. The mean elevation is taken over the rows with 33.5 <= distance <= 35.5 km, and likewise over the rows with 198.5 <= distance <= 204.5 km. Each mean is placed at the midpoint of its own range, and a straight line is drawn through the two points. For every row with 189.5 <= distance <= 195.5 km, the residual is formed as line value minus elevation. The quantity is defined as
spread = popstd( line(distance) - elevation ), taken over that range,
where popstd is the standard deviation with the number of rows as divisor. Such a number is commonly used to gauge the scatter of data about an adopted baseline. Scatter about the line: 1.4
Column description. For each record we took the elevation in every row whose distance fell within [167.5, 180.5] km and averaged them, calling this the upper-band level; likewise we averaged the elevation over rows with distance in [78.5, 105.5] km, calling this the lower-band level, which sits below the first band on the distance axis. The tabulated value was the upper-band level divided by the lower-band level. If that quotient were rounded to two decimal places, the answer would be 1.39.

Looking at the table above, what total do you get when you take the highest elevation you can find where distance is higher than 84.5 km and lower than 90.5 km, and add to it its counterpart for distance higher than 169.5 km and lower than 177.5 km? 88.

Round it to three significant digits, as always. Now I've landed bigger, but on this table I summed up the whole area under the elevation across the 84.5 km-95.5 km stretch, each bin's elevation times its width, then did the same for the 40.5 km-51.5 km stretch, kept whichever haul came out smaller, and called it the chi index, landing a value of 376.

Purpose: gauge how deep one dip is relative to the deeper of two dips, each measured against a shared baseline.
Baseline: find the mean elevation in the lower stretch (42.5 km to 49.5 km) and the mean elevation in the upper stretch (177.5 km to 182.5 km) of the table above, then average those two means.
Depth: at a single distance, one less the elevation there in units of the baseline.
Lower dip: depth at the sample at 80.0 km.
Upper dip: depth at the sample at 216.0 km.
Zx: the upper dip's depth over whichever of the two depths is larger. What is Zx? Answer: -1.3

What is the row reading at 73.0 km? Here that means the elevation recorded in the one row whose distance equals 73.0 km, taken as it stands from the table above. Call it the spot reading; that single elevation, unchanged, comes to 34.8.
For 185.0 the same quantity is 50.1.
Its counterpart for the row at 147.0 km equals 37.1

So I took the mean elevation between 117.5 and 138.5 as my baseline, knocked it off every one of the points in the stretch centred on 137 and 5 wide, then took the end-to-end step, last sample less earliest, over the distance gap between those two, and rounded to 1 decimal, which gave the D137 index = -1.9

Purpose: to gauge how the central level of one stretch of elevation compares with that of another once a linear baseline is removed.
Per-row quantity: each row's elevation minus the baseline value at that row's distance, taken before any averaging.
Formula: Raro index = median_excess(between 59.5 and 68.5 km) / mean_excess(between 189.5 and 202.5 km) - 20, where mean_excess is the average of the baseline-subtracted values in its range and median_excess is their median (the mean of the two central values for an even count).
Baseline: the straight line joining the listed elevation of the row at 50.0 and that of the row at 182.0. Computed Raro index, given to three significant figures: -21.5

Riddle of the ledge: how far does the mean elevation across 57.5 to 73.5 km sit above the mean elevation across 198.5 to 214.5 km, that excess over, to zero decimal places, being -22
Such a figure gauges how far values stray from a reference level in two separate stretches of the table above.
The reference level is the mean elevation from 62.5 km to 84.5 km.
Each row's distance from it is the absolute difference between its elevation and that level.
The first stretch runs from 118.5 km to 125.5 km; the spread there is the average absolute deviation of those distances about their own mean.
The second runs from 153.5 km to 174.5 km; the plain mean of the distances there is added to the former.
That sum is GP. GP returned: 14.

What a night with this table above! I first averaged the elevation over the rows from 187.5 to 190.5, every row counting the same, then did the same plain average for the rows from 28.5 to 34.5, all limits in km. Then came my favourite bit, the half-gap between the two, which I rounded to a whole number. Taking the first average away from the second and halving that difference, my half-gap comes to 0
